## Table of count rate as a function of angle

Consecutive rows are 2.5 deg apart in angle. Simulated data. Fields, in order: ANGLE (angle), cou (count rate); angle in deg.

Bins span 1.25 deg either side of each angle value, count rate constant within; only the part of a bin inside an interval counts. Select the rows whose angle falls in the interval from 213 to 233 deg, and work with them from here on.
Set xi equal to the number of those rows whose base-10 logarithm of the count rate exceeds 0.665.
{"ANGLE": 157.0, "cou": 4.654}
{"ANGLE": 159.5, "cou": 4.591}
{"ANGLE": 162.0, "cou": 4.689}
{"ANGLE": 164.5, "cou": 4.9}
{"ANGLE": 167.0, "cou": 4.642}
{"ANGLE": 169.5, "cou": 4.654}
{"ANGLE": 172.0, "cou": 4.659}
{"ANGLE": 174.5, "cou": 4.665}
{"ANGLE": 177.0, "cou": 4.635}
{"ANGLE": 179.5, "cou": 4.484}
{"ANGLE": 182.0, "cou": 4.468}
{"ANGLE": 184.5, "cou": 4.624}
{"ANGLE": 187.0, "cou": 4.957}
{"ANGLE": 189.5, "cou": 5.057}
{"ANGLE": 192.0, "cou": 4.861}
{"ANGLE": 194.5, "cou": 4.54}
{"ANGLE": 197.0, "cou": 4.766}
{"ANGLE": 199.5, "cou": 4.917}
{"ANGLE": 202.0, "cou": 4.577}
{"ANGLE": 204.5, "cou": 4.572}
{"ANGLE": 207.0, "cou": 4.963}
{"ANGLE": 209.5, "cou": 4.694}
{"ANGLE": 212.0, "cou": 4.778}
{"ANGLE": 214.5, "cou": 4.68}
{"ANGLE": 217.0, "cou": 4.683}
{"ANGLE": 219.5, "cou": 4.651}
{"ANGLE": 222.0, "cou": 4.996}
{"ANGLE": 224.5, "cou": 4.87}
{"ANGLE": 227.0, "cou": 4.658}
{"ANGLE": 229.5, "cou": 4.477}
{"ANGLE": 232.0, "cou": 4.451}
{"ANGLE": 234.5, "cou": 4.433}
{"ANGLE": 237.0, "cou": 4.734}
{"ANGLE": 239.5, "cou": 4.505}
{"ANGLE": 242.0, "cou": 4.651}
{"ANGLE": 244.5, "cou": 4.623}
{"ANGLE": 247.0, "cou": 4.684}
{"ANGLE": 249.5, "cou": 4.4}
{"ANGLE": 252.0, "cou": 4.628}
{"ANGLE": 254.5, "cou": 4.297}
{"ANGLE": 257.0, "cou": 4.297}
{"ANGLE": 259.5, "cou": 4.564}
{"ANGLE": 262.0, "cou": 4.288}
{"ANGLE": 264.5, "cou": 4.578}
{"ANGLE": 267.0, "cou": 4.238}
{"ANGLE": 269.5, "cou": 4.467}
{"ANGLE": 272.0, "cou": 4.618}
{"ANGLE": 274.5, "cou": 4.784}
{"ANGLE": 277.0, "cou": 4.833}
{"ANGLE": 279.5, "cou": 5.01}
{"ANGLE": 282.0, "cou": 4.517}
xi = 6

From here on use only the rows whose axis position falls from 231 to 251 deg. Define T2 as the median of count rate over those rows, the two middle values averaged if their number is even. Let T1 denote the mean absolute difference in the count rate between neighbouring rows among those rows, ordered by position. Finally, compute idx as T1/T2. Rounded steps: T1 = 0.15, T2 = 4.56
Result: 0.033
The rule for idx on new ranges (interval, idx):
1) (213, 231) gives 0.032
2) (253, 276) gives 0.048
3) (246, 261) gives 0.050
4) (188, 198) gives 0.051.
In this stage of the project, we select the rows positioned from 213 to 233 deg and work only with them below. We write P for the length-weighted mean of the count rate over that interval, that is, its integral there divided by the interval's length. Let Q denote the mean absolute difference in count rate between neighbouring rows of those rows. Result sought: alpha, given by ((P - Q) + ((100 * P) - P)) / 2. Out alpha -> 234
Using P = 4.69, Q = 0.13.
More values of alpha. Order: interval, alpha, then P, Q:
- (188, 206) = 238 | 4.76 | 0.21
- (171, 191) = 235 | 4.70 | 0.11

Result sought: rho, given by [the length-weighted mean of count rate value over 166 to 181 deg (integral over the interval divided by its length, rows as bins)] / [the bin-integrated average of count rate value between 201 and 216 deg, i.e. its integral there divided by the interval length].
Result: 0.98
